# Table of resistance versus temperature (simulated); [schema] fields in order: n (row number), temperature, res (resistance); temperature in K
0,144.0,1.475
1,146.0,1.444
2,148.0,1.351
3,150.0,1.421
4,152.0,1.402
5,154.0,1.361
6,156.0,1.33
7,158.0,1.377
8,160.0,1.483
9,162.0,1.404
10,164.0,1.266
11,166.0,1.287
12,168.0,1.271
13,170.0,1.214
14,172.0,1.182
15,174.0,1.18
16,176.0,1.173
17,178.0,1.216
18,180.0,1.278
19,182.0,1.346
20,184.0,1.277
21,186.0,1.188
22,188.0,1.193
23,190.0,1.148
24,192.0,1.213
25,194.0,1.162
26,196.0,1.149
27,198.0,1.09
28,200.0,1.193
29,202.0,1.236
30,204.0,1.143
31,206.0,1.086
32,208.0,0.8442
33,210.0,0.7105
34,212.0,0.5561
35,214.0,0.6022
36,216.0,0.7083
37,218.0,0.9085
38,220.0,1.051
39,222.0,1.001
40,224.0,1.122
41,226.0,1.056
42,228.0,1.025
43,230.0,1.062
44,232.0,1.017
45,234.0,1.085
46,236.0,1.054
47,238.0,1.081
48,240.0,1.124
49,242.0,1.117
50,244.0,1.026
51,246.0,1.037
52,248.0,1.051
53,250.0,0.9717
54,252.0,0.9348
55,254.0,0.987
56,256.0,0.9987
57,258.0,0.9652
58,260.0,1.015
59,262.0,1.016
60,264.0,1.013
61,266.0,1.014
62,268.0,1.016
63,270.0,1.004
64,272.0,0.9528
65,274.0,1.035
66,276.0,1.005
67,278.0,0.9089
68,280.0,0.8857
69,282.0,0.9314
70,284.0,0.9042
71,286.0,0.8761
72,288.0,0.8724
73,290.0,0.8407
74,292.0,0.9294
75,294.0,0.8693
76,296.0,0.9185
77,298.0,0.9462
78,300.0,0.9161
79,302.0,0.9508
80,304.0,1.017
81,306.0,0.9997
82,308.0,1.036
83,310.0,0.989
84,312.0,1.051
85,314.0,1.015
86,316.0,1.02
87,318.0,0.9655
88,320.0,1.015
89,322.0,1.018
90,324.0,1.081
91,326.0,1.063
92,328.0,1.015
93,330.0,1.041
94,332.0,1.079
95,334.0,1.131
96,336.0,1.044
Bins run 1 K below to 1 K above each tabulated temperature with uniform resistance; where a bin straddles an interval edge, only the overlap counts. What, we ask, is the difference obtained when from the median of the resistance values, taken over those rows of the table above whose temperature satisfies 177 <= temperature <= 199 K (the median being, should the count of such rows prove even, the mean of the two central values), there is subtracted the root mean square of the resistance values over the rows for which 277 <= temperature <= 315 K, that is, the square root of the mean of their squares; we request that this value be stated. 0.25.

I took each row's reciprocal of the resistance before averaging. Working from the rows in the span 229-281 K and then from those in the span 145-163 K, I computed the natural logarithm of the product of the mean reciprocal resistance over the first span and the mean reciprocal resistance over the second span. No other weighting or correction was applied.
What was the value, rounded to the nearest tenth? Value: -0.3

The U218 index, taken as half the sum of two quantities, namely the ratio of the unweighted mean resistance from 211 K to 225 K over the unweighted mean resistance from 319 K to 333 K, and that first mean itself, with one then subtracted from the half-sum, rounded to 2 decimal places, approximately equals -0.17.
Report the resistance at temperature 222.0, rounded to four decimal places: 1.0010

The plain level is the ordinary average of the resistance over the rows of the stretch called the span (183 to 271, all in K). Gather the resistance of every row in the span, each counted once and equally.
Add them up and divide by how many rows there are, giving 1.03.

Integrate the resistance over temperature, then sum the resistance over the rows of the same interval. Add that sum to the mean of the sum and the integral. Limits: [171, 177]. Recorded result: 8.8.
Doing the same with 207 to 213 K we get 5.3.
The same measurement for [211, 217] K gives 4.7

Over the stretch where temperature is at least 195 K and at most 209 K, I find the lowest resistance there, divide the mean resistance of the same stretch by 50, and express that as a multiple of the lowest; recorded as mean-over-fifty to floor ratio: 0.0262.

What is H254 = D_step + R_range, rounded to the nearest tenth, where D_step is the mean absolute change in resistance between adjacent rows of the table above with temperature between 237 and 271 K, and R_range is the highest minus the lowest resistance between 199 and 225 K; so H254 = 0.7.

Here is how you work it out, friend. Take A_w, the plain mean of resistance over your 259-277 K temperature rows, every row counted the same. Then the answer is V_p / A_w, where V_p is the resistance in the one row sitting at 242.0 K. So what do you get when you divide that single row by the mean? 1.11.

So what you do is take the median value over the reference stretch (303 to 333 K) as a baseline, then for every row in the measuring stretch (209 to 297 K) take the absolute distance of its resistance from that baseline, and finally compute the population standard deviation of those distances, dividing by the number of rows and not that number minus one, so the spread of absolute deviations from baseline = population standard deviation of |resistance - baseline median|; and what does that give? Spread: 0.10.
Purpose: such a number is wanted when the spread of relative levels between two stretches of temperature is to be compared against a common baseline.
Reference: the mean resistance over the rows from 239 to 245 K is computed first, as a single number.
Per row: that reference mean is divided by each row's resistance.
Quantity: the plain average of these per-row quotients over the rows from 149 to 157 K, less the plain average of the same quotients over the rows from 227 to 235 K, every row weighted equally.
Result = -0.3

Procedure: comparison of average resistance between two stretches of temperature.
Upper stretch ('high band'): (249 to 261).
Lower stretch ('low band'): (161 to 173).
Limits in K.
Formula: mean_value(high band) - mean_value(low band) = -0.29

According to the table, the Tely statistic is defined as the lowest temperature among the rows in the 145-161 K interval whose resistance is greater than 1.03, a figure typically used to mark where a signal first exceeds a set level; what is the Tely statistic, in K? 146.0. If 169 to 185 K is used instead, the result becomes 170.0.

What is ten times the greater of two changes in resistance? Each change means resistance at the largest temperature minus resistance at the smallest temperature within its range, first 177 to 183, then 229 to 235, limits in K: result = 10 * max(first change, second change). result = 1.3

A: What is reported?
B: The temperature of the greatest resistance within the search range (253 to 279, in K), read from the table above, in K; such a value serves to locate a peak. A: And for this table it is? 274.0 K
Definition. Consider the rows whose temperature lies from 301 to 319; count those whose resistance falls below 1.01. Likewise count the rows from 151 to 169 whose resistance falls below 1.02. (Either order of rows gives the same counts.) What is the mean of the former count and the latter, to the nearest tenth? 2.0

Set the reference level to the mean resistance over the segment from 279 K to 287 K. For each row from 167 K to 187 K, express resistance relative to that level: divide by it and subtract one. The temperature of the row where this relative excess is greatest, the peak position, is 182.0 K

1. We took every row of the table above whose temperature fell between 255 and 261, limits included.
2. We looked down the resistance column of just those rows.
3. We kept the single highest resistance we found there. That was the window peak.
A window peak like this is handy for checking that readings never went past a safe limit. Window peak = 1.015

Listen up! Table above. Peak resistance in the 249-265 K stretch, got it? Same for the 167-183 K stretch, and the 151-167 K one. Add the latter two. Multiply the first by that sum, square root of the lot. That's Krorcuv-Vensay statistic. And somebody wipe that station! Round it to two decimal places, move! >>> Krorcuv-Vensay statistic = 1.70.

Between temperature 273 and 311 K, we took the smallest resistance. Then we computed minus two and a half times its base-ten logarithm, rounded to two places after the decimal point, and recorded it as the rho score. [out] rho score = 0.19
